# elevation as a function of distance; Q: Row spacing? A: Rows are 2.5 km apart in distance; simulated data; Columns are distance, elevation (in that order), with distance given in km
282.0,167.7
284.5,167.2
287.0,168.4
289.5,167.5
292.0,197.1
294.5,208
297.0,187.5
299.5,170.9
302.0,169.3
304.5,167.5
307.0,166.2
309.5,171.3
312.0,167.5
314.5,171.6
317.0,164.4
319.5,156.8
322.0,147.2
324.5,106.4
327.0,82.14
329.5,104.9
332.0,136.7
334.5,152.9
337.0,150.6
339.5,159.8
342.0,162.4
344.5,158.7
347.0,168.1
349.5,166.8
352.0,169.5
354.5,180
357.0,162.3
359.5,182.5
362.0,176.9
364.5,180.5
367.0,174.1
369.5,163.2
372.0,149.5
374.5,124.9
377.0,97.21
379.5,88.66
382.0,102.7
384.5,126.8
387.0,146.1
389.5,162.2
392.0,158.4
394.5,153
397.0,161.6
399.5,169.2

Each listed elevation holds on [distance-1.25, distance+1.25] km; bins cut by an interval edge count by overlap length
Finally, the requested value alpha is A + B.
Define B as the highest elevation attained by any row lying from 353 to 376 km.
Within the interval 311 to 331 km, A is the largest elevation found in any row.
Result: 354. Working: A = 171.6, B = 182.5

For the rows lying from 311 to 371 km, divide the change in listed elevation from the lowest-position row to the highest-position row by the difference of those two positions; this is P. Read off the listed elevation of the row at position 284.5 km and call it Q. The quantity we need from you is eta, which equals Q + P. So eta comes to 167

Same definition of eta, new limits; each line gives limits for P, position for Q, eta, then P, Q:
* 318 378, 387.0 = 145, -1.0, 146.1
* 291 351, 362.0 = 176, -0.5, 176.9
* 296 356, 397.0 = 161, -0.1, 161.6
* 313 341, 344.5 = 158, -0.5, 158.7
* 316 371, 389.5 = 162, 0.0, 162.2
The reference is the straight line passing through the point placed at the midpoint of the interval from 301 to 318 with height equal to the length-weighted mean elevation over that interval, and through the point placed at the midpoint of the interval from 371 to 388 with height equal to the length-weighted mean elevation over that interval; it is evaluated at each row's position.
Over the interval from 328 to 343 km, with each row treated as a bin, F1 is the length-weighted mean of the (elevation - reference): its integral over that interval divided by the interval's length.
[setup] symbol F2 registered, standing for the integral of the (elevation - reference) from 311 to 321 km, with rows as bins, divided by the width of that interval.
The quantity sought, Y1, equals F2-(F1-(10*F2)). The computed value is 16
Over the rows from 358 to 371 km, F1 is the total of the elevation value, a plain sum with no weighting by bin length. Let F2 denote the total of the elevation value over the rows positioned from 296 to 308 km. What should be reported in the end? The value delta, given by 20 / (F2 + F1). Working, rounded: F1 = 877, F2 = 861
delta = 0.0115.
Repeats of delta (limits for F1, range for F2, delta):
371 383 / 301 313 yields 0.0142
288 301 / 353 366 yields 0.0110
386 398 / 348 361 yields 0.0122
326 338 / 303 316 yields 0.0136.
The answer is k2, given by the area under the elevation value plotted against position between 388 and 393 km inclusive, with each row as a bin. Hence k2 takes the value 798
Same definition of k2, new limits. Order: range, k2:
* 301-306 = 841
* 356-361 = 866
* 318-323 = 764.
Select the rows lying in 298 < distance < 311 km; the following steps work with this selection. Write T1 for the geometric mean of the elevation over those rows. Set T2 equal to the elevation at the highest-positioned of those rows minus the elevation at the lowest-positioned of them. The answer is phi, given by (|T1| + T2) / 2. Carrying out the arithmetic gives 85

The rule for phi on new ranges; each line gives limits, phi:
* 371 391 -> 67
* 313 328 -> 22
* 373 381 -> 33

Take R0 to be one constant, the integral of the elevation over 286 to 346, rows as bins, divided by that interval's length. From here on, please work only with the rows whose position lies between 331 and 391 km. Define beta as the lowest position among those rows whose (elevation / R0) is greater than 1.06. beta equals 347.0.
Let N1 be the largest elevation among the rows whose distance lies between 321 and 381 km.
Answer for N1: 182.5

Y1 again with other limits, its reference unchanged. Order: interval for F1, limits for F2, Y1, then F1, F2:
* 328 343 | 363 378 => 277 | -7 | 25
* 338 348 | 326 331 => -661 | 17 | -59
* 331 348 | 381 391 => 232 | 9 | 22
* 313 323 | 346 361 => 383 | -2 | 35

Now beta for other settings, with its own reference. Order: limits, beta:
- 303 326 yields 309.5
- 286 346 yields 287.0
